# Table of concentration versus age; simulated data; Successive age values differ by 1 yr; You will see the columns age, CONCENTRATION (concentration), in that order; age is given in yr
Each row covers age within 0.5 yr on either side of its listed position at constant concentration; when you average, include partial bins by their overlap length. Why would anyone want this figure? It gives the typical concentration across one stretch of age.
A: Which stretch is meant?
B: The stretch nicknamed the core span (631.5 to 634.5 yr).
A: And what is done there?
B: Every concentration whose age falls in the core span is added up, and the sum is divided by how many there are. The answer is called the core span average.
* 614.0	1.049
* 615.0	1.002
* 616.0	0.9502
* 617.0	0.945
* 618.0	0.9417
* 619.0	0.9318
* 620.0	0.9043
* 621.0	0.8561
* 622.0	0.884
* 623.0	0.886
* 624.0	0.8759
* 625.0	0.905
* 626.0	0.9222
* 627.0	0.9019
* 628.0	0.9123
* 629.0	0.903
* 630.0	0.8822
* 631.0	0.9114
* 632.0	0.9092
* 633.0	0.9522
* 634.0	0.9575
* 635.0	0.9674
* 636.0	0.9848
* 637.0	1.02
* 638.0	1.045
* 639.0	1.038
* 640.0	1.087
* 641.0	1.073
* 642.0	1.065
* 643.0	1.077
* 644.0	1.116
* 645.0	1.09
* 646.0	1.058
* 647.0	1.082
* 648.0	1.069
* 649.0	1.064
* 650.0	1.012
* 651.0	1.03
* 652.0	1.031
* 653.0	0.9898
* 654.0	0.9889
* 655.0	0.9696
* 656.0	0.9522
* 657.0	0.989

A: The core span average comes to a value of 0.94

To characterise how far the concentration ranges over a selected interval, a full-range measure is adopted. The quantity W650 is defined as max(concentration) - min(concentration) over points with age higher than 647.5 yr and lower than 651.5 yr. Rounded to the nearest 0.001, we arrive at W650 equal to 0.057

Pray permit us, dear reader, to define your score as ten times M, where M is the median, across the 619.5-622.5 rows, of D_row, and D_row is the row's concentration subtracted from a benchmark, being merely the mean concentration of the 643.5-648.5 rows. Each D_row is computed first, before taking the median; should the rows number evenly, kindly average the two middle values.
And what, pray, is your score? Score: 2.0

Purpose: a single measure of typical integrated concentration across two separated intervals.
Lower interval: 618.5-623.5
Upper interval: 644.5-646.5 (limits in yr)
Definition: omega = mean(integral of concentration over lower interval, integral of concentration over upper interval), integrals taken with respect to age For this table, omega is 3.3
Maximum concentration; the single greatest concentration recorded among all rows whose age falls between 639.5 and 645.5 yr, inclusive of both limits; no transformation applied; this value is 1.116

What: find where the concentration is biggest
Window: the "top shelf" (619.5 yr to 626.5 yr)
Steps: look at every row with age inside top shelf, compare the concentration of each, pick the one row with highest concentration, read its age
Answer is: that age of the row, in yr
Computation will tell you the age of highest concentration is 626.0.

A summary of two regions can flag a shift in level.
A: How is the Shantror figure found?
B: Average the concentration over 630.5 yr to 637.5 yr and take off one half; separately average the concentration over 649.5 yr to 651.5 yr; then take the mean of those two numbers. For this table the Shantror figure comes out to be 0.74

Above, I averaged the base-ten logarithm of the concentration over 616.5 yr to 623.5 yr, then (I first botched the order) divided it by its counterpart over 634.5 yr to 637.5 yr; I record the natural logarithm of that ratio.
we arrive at 2.3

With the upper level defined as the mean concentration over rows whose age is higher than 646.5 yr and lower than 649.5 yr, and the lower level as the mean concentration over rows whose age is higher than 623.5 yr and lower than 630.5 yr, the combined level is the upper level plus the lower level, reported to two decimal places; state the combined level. 1.97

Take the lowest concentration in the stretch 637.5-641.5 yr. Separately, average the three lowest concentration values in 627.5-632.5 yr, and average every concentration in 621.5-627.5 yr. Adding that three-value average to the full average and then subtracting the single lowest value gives 0.76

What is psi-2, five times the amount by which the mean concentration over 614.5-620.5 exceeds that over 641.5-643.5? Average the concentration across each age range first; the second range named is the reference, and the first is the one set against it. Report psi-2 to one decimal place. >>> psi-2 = -0.6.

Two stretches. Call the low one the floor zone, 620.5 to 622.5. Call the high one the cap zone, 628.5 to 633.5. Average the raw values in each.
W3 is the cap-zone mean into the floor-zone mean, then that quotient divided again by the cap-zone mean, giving 1.05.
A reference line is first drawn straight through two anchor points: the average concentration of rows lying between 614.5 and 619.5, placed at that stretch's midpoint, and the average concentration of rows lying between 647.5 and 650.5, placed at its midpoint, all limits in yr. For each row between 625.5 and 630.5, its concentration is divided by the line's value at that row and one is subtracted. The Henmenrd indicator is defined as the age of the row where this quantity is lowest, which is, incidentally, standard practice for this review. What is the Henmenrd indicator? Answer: 630.0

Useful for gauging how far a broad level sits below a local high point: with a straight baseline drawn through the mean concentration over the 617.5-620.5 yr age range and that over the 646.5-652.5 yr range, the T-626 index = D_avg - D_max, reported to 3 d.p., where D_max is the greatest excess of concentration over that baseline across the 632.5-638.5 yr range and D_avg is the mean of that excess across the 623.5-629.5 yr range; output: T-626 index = -0.096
